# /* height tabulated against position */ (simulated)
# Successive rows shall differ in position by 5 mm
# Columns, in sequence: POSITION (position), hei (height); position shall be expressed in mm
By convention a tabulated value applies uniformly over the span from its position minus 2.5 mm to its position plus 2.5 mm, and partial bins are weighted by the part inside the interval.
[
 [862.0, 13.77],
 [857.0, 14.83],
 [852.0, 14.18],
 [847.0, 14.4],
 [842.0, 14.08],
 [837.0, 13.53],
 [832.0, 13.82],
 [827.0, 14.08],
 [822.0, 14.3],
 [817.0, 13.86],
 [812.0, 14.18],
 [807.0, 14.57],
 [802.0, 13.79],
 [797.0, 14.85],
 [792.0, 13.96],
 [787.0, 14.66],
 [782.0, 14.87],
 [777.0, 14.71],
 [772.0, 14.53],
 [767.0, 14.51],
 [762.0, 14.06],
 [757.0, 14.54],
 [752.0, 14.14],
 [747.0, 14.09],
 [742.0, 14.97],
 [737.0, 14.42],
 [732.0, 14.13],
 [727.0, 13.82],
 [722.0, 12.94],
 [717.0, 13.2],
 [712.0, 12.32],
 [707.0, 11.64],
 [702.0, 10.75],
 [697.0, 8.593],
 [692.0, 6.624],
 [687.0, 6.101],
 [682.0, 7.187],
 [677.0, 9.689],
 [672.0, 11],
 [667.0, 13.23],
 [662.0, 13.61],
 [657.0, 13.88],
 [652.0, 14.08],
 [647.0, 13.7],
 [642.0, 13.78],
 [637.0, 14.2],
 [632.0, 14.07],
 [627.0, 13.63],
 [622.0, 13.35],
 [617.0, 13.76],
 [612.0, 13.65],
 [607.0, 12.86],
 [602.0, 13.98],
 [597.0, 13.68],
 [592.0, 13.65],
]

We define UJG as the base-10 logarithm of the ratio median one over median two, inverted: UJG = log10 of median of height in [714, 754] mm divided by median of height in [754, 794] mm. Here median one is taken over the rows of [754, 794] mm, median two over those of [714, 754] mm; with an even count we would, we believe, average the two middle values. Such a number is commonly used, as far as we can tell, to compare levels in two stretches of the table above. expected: -0.013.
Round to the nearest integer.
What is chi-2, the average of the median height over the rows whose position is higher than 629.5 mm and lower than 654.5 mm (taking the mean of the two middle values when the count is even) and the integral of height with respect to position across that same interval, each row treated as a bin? 182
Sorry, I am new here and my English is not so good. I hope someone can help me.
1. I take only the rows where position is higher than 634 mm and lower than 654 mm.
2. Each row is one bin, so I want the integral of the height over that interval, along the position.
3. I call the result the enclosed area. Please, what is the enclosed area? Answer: 279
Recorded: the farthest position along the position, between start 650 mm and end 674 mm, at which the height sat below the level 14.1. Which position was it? 672.0 mm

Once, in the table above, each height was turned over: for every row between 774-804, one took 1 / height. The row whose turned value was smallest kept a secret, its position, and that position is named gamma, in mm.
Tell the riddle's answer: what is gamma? 782.0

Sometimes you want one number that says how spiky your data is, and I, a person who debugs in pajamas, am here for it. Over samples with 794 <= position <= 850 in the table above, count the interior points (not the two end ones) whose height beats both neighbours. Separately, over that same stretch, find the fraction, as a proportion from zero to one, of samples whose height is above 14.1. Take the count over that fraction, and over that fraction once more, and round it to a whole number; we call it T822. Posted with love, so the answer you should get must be 10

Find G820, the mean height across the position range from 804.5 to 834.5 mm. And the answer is 14.1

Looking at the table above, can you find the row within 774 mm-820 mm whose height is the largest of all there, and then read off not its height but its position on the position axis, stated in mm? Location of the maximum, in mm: 782.0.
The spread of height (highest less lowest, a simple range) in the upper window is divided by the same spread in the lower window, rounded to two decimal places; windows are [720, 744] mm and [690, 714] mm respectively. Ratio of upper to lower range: 0.36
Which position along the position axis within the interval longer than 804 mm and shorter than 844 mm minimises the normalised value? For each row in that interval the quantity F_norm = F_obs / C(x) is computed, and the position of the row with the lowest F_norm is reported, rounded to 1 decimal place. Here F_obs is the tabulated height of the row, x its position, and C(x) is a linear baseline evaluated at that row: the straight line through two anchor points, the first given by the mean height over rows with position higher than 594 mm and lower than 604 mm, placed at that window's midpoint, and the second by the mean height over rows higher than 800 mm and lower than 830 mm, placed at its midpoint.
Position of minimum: 837.0 mm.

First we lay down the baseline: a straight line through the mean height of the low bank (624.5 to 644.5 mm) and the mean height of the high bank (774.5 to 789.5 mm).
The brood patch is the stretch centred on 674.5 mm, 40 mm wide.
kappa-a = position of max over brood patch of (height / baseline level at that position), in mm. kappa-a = 657.0 mm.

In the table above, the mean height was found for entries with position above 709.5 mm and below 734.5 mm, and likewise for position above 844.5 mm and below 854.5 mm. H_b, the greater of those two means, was 14.3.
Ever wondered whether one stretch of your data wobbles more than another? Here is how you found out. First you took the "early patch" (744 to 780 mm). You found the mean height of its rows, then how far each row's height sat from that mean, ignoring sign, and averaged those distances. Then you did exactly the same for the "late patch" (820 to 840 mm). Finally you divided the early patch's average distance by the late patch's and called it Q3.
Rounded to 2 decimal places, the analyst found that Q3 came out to 0.91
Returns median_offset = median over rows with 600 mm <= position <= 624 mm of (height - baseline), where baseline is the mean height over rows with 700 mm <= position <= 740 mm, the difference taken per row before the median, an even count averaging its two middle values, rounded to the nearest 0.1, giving 0.7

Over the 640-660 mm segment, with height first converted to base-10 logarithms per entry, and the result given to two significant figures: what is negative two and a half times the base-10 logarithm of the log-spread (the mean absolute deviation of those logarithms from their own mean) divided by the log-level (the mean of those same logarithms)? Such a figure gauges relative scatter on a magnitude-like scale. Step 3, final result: 6.2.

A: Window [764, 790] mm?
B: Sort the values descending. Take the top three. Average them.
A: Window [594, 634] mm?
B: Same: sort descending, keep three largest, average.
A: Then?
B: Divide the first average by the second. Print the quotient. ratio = 1.06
